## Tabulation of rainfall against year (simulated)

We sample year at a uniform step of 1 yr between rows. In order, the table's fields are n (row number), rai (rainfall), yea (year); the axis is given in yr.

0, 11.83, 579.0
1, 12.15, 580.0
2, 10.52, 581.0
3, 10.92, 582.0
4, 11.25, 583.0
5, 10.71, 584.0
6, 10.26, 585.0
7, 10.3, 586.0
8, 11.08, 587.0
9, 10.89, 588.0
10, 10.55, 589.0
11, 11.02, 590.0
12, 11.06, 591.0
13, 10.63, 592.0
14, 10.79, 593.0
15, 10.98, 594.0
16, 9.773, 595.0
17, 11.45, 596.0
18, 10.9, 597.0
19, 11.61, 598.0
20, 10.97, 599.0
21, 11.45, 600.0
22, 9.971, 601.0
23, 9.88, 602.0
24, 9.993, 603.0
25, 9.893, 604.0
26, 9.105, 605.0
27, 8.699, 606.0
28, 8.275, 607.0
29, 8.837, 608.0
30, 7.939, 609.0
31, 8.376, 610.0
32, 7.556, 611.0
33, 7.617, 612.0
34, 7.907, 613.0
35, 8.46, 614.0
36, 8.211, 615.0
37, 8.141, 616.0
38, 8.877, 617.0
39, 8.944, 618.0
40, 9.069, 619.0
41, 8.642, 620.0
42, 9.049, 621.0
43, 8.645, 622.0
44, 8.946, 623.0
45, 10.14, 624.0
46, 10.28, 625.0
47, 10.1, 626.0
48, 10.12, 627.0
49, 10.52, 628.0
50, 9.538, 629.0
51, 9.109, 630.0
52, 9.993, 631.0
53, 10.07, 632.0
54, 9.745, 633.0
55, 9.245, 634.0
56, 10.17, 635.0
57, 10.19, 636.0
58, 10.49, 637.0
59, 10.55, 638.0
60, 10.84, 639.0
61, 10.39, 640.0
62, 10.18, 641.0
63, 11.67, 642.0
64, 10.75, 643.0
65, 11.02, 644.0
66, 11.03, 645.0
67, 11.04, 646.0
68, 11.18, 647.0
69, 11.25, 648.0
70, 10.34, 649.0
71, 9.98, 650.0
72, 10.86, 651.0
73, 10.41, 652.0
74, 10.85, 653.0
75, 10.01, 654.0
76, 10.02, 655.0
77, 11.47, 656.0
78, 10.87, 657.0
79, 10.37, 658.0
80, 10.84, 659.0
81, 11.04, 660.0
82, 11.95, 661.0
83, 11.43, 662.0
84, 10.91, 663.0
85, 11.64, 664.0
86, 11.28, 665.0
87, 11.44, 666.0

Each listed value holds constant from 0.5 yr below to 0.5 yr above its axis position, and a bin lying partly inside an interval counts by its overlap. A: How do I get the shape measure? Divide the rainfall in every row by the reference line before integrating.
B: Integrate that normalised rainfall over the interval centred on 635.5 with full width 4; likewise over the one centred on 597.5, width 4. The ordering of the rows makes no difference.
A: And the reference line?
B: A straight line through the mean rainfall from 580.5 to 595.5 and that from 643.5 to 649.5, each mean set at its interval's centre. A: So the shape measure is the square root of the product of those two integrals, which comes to 3.9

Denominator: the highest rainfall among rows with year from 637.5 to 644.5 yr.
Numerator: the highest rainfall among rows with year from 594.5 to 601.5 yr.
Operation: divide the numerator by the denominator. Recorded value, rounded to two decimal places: 0.99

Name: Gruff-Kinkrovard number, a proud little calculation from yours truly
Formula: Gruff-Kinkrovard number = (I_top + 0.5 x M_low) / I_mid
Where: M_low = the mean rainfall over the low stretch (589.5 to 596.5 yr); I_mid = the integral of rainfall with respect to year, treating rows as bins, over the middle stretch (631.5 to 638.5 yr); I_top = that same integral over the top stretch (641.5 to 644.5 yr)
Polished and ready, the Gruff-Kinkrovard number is 0.55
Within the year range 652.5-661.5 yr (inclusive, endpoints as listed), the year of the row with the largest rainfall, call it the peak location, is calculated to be 661.0 yr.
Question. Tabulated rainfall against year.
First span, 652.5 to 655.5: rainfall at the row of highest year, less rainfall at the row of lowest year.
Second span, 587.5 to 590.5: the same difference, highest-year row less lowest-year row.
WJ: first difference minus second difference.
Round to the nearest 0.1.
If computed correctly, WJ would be -1.0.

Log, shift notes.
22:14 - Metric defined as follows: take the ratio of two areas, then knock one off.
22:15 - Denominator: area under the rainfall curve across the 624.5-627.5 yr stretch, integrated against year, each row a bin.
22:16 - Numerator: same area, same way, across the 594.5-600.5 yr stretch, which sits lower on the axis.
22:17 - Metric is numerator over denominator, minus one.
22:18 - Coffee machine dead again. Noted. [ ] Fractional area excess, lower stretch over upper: 1.2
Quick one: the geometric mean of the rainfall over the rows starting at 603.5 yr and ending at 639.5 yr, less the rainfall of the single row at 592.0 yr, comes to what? -1.4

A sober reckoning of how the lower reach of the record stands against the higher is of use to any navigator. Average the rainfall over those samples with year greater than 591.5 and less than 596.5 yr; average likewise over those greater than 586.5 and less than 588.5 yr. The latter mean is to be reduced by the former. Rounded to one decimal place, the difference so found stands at 0.3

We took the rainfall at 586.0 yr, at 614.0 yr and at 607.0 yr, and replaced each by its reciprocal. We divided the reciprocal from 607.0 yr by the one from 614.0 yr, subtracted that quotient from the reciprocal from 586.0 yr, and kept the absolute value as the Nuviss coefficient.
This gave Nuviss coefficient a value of 0.93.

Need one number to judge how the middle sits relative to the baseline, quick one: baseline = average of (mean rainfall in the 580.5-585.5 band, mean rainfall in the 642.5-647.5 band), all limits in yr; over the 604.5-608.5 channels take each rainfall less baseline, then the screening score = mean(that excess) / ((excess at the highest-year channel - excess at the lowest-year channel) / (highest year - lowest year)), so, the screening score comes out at 24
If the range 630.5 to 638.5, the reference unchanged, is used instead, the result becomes -10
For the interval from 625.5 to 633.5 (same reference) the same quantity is 19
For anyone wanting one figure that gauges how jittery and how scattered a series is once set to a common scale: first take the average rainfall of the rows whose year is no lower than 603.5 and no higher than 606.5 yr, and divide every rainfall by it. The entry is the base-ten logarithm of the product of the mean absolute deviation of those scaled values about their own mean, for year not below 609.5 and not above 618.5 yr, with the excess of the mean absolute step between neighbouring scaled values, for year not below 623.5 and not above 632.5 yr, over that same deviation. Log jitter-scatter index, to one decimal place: -4.7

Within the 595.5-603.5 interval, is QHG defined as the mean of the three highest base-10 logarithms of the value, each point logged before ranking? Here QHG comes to 1.06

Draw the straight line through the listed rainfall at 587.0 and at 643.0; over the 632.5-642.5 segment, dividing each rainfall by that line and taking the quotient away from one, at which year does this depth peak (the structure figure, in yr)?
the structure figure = 634.0 yr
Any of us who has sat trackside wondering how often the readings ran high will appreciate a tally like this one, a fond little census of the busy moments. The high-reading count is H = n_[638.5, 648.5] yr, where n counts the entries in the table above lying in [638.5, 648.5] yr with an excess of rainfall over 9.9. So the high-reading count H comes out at 10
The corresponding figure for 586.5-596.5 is 9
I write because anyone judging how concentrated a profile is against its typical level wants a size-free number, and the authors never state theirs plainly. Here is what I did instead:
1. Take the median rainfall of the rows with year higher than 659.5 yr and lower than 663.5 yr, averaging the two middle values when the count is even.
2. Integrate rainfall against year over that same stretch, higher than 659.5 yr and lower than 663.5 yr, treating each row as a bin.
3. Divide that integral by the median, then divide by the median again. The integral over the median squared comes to 0.36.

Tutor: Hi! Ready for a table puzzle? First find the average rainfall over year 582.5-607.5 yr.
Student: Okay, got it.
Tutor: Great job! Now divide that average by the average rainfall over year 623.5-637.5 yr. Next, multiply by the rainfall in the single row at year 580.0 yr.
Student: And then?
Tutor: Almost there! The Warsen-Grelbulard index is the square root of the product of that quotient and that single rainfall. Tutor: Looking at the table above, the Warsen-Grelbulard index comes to 3.57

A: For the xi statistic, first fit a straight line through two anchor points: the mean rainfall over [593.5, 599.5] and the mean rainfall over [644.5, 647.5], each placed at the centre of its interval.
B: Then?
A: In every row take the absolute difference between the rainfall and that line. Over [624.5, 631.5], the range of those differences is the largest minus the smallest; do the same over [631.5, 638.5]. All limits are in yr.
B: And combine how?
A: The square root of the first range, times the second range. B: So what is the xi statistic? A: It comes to 1.5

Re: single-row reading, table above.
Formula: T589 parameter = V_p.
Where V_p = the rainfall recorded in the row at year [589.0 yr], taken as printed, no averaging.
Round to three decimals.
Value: 10.550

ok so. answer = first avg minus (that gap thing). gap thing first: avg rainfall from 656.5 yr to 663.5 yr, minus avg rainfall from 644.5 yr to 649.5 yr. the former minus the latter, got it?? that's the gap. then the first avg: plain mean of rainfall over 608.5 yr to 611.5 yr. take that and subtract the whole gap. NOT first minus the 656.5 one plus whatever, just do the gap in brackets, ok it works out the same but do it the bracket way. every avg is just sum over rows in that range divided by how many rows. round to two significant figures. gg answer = 7.9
